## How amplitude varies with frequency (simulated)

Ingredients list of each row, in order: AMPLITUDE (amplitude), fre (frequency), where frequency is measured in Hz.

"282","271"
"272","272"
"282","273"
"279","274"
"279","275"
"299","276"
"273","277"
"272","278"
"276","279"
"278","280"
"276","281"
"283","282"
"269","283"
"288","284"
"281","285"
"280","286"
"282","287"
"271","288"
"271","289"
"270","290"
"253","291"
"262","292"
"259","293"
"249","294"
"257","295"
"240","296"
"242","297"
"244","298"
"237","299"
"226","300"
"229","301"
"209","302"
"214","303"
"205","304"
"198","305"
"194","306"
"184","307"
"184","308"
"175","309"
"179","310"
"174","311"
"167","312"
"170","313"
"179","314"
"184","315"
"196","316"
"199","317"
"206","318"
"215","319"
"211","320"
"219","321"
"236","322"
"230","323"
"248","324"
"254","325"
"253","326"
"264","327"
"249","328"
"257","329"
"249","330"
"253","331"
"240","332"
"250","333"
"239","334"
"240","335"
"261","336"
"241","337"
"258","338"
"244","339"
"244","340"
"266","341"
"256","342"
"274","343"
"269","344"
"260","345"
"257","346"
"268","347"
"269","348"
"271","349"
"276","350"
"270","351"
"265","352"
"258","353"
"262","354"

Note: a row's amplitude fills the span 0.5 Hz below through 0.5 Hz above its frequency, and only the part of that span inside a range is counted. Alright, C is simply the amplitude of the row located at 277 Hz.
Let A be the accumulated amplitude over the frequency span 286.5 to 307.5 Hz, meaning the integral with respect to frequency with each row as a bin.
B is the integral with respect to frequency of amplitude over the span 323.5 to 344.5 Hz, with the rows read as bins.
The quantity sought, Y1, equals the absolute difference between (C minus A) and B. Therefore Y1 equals 10032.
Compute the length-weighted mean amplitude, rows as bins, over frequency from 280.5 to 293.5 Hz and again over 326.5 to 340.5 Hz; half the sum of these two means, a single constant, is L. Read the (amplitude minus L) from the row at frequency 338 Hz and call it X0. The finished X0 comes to -3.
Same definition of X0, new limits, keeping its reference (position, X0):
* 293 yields -2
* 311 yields -87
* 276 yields 38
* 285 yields 20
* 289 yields 10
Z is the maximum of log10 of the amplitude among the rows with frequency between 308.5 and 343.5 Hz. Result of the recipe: 2.44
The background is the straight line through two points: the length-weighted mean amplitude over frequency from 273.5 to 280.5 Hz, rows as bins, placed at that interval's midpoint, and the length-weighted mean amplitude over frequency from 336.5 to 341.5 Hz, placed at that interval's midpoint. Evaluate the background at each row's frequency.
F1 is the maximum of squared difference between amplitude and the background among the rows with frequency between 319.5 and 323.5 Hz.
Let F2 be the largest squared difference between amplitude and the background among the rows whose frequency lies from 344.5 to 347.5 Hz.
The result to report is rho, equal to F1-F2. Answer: 1900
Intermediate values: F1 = 2346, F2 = 446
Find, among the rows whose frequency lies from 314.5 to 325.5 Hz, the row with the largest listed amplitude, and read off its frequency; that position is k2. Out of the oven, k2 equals 325 Hz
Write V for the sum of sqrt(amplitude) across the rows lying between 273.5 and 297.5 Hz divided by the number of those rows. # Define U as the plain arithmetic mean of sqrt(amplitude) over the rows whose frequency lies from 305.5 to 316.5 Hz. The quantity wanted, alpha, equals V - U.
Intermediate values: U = 13.4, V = 16.4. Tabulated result 3.0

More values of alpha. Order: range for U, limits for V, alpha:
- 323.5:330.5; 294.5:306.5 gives -0.9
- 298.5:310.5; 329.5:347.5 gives 1.7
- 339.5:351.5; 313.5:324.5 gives -1.8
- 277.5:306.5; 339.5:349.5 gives 0.4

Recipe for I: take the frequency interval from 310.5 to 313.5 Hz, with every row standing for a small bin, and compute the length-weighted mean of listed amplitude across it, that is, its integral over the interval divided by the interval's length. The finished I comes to 170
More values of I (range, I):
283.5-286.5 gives 283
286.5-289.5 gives 275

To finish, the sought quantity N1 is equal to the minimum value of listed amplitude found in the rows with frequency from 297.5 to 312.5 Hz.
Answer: 167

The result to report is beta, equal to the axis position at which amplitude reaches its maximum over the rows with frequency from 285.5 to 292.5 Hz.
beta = 287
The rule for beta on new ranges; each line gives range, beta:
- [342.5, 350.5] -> 350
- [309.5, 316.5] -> 316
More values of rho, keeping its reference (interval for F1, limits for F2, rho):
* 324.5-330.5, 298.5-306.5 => -5115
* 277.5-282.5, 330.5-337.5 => -145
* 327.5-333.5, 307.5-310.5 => -7827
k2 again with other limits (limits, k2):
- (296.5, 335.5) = 327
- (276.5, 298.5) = 284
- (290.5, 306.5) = 292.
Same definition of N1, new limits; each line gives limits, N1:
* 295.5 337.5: 167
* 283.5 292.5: 253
